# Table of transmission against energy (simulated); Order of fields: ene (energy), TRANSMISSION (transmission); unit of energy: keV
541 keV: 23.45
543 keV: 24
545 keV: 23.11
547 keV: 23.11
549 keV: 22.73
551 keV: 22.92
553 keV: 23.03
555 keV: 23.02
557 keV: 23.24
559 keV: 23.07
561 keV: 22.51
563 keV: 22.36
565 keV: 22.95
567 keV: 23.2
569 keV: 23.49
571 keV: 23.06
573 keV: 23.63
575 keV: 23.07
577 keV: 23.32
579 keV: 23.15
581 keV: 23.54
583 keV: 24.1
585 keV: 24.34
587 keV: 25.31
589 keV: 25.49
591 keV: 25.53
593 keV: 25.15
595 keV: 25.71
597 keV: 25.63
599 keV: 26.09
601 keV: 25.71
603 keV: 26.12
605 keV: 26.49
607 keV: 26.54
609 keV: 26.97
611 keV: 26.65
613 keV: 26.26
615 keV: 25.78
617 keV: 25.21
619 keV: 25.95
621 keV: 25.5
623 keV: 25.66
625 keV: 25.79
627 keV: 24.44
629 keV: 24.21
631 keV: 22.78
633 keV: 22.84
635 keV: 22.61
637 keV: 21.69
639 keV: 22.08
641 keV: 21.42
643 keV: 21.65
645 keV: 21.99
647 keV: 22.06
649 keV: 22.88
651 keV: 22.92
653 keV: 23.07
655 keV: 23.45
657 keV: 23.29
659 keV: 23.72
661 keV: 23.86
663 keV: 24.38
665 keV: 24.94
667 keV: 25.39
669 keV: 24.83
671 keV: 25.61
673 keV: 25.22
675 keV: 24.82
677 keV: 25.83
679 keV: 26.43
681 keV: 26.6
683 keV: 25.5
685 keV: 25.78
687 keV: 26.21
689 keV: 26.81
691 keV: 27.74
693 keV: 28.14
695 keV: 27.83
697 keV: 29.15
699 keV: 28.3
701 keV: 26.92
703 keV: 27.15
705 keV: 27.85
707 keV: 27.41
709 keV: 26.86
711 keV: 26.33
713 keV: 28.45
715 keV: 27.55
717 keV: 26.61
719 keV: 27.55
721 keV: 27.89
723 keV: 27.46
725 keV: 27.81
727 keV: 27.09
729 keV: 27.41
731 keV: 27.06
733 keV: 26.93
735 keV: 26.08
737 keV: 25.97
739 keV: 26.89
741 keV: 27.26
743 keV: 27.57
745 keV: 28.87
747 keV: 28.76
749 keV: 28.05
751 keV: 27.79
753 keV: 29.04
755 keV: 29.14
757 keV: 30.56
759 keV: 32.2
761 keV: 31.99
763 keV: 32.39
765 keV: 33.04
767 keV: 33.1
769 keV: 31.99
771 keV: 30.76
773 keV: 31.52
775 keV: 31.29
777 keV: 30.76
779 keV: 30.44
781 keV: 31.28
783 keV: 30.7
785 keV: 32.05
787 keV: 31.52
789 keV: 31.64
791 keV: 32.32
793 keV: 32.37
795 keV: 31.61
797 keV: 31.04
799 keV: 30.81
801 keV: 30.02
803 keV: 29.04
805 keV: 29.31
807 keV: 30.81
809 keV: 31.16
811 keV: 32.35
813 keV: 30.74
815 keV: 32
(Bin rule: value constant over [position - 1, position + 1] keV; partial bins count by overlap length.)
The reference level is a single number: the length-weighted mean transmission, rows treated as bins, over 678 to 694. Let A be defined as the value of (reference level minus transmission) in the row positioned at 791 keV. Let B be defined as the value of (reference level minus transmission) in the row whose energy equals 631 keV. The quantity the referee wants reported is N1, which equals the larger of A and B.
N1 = 3.9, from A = -5.7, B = 3.9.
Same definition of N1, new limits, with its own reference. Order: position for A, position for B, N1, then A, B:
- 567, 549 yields 3.9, 3.5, 3.9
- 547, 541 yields 3.5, 3.5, 3.2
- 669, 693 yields 1.8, 1.8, -1.5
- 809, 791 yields -4.5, -4.5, -5.7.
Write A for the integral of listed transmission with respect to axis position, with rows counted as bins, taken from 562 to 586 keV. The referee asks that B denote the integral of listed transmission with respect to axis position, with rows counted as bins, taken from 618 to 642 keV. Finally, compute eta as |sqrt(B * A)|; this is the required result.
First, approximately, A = 560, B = 570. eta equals 565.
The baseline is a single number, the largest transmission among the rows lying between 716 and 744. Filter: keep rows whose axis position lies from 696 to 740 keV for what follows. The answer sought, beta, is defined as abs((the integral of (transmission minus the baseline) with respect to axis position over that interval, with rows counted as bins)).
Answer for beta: 26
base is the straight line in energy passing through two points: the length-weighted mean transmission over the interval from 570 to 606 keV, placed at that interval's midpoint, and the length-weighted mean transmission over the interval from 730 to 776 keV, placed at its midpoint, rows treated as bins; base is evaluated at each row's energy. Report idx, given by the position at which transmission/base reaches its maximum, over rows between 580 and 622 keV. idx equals 609 keV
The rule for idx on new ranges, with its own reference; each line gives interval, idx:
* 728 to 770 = 765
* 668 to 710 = 697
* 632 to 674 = 671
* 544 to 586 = 585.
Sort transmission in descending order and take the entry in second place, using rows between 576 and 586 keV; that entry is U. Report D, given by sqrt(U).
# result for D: 4.91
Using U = 24.1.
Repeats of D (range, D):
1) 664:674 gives 5.04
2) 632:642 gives 4.75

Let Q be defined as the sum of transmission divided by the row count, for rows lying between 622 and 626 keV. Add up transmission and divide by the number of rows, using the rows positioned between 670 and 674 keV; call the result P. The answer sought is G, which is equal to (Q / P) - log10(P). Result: -0.39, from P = 25.4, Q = 26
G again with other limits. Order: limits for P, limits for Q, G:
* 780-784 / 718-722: -0.60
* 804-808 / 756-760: -0.43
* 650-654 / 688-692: -0.18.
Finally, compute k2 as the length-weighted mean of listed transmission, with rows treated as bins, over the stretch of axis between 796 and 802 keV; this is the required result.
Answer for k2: 31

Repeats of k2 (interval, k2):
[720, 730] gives 28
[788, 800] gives 32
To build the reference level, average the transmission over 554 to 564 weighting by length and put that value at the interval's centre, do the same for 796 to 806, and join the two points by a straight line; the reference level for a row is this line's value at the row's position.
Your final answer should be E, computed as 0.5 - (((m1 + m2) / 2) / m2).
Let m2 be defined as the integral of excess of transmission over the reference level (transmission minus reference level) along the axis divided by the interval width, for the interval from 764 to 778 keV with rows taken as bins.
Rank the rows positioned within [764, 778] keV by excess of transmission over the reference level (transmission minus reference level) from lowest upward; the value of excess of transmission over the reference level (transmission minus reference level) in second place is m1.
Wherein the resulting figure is -0.3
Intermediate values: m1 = 1.6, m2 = 2.6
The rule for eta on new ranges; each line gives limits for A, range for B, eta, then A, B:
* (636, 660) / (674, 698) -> 589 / 540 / 642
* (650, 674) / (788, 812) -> 658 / 581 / 745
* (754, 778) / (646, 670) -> 657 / 757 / 570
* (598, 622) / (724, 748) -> 641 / 627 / 655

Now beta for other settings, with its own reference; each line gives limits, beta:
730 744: 15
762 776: 58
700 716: 9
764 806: 142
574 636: 177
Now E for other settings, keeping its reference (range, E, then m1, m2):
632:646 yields -0.6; -3.7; -3.2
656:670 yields -0.7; -2.1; -1.6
